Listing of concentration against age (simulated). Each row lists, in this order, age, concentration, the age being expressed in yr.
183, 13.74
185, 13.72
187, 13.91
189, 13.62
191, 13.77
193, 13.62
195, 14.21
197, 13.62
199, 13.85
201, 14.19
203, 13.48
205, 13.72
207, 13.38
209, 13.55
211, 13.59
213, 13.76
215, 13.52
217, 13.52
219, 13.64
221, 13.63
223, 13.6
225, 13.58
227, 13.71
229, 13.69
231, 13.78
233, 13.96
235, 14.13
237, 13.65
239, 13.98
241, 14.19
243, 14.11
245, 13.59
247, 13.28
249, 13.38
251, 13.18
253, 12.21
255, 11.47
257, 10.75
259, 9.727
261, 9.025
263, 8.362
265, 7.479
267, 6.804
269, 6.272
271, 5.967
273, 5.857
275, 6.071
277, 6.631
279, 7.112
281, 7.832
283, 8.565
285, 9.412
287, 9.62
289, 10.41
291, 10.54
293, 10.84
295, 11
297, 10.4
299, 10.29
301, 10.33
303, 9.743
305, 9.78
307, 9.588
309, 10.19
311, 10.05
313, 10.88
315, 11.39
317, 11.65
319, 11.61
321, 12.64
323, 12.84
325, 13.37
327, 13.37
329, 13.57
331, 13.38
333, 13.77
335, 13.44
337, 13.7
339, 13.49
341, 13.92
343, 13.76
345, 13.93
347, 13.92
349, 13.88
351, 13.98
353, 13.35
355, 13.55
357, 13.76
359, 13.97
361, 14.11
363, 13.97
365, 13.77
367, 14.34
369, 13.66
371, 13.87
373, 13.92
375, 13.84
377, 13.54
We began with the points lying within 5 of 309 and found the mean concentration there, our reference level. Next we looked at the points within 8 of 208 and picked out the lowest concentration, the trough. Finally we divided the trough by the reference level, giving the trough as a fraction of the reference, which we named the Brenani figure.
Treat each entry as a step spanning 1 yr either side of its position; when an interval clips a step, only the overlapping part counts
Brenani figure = 1.33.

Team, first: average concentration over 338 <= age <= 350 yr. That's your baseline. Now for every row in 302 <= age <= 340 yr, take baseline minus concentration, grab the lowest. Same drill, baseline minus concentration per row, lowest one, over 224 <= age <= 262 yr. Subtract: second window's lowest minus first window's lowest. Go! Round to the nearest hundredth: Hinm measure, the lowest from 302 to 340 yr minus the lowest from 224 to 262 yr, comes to 0.42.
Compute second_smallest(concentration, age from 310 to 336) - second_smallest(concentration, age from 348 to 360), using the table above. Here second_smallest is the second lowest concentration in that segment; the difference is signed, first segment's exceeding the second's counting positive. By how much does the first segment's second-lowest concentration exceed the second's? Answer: -3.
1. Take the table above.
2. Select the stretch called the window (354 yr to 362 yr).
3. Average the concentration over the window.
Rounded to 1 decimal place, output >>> 13.8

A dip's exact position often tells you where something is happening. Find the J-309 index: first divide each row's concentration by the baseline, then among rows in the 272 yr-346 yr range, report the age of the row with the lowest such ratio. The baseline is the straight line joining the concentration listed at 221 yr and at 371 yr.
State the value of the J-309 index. 273 yr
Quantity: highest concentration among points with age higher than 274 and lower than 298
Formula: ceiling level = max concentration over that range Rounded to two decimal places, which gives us 11.00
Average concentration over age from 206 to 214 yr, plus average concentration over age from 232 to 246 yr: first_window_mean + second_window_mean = 28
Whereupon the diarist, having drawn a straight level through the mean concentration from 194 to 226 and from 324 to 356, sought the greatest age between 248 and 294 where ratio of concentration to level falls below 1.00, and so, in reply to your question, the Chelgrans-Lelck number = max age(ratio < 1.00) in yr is 293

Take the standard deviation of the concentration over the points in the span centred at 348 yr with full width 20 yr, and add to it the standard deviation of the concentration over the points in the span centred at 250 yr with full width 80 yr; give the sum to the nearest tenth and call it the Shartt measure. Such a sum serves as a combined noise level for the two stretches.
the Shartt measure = 3.2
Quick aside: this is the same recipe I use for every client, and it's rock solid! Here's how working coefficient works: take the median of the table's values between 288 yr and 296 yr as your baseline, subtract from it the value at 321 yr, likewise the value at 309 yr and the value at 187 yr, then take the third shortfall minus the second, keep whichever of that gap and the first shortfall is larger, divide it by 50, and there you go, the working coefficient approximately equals -0.039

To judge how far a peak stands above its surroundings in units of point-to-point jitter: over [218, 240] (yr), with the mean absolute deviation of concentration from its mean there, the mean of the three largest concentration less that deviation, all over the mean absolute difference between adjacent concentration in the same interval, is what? 95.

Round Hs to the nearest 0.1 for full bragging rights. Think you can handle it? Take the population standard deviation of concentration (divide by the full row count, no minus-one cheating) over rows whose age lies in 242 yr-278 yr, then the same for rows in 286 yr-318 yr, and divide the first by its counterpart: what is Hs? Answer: 5.1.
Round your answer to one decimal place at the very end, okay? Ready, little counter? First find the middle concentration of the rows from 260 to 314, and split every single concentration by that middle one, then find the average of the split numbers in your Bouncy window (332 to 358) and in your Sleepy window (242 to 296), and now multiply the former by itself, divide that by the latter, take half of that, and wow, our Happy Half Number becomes 1.0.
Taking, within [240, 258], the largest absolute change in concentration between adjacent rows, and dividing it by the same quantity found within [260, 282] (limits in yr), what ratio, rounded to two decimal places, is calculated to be 1.10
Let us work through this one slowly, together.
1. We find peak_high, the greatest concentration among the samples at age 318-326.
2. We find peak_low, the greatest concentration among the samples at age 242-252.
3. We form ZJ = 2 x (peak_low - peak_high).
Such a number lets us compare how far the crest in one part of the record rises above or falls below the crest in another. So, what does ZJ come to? 1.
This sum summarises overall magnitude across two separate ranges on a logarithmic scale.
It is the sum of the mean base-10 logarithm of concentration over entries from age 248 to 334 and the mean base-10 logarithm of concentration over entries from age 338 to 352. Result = 2.14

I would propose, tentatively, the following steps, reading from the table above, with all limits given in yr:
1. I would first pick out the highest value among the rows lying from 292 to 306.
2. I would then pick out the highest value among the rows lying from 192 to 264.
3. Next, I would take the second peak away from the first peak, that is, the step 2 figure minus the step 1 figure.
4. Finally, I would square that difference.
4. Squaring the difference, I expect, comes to 10.3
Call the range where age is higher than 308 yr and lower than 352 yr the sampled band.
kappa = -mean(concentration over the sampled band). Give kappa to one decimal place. -12.9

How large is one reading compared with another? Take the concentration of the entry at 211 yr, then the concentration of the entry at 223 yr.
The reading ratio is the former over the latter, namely 1.00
